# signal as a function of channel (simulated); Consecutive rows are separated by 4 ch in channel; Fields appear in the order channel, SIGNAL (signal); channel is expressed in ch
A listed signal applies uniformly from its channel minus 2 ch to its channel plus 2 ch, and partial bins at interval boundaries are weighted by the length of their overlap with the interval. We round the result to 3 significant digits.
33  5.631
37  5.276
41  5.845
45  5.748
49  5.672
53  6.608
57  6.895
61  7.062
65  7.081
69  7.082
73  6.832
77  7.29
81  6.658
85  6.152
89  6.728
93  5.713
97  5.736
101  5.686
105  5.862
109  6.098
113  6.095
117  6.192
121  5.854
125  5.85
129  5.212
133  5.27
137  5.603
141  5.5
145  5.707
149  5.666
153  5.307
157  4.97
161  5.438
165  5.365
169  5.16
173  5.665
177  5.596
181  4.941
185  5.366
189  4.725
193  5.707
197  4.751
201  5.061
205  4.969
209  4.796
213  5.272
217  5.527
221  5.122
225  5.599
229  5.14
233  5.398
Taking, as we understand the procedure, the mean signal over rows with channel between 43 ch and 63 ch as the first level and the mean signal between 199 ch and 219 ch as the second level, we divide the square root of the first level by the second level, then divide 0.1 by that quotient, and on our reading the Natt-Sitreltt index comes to 0.203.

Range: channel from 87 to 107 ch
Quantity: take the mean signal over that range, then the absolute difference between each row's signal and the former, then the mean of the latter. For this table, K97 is 0.31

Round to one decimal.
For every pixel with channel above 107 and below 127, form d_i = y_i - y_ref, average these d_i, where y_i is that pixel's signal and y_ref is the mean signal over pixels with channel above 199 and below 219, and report 0.9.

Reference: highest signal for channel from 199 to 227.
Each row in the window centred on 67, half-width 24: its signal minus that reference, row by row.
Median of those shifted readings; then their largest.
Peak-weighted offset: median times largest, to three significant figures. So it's 2.00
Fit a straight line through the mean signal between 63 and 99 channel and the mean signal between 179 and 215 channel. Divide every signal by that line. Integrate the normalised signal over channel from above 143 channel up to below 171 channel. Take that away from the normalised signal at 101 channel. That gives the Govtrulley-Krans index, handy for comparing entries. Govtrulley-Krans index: -26.0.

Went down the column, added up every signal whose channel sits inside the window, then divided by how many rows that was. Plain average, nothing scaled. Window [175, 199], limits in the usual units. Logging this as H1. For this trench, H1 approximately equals 5.18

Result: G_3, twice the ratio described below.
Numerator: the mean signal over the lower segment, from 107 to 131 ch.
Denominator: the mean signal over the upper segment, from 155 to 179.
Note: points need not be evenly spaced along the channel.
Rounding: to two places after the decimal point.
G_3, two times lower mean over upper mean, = 2.19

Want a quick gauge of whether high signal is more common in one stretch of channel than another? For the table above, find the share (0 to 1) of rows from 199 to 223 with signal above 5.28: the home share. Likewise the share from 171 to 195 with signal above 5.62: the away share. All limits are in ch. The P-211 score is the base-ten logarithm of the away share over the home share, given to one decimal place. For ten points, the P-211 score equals 0.3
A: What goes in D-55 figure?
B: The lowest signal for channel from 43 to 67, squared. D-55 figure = 32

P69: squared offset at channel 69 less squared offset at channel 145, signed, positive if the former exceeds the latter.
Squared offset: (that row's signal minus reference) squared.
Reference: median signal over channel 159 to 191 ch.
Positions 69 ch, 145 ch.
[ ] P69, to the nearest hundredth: 2.83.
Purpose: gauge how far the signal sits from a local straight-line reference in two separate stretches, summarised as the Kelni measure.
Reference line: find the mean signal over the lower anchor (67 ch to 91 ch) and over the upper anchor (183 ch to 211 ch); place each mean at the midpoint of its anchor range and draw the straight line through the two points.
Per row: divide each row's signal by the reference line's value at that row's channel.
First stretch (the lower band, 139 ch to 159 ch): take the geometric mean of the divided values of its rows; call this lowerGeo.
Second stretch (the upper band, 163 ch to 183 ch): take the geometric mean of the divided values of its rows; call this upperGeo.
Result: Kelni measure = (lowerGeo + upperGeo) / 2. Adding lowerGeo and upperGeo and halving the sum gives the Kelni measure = 0.965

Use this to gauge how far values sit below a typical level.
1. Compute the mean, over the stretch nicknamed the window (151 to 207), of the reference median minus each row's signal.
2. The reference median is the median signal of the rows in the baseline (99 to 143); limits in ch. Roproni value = 0.63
